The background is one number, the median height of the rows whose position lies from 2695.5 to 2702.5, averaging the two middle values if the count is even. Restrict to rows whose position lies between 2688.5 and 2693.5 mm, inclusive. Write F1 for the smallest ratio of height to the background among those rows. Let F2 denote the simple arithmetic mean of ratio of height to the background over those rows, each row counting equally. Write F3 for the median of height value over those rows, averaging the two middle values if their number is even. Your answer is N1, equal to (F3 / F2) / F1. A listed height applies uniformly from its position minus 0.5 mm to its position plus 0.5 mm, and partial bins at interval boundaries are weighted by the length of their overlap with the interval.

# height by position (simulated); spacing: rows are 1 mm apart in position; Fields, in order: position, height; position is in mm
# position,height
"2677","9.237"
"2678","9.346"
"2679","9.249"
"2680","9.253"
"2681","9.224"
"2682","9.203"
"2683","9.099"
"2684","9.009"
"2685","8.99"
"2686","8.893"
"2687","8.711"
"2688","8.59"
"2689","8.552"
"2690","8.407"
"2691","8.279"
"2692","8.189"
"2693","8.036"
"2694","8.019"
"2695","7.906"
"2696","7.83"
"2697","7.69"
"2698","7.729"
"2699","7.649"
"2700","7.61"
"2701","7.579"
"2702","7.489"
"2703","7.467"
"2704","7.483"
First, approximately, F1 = 1.05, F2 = 1.08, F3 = 8.3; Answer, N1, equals 7.3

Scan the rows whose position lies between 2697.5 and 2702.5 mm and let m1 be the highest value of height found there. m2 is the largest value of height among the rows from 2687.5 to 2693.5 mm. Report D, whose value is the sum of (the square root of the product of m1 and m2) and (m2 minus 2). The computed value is 14.7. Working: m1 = 7.729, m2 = 8.59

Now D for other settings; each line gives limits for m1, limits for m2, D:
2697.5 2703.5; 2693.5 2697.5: 13.9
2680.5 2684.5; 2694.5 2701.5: 14.4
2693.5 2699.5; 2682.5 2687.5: 15.6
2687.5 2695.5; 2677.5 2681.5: 16.3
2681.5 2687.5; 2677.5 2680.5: 16.6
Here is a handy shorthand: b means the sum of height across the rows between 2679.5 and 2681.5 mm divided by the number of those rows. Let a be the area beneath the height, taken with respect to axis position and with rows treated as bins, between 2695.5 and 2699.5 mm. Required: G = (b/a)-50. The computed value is -49.7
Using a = 31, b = 9.2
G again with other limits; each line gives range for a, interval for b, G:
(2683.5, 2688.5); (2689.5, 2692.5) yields -49.8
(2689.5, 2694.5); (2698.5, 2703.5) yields -49.8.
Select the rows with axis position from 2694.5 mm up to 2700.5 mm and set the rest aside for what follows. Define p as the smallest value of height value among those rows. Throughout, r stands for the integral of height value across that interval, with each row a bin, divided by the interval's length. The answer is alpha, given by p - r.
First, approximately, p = 7.61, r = 7.7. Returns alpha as -0.13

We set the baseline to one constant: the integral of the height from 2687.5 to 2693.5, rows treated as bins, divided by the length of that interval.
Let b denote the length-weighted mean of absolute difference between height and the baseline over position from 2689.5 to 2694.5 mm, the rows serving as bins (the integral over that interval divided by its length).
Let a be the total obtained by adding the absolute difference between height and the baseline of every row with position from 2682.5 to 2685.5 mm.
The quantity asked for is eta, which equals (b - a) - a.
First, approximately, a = 2.1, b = 0.18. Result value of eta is -4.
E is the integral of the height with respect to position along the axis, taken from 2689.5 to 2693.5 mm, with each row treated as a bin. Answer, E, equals 33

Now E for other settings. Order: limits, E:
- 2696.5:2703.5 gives 53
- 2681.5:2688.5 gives 62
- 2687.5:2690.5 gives 26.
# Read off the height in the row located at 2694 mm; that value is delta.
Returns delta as 8.019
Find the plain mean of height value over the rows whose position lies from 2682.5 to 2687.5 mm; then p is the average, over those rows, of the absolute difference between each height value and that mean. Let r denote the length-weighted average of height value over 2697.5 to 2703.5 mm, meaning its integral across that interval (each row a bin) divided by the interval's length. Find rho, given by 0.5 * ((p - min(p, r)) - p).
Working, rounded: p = 0.11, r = 7.6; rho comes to -0.06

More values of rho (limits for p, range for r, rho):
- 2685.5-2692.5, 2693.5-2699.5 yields -0.10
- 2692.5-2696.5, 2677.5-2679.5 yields -0.04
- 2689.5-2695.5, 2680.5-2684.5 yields -0.08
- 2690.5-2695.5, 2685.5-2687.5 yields -0.06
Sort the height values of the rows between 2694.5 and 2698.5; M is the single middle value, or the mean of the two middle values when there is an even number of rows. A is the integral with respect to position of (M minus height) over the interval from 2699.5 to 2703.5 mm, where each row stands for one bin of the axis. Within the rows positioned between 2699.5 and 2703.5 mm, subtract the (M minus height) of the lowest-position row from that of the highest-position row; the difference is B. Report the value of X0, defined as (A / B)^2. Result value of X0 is 46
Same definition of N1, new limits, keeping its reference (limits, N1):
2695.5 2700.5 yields 7.7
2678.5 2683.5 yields 6.4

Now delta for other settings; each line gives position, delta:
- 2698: 7.729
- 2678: 9.346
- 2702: 7.489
